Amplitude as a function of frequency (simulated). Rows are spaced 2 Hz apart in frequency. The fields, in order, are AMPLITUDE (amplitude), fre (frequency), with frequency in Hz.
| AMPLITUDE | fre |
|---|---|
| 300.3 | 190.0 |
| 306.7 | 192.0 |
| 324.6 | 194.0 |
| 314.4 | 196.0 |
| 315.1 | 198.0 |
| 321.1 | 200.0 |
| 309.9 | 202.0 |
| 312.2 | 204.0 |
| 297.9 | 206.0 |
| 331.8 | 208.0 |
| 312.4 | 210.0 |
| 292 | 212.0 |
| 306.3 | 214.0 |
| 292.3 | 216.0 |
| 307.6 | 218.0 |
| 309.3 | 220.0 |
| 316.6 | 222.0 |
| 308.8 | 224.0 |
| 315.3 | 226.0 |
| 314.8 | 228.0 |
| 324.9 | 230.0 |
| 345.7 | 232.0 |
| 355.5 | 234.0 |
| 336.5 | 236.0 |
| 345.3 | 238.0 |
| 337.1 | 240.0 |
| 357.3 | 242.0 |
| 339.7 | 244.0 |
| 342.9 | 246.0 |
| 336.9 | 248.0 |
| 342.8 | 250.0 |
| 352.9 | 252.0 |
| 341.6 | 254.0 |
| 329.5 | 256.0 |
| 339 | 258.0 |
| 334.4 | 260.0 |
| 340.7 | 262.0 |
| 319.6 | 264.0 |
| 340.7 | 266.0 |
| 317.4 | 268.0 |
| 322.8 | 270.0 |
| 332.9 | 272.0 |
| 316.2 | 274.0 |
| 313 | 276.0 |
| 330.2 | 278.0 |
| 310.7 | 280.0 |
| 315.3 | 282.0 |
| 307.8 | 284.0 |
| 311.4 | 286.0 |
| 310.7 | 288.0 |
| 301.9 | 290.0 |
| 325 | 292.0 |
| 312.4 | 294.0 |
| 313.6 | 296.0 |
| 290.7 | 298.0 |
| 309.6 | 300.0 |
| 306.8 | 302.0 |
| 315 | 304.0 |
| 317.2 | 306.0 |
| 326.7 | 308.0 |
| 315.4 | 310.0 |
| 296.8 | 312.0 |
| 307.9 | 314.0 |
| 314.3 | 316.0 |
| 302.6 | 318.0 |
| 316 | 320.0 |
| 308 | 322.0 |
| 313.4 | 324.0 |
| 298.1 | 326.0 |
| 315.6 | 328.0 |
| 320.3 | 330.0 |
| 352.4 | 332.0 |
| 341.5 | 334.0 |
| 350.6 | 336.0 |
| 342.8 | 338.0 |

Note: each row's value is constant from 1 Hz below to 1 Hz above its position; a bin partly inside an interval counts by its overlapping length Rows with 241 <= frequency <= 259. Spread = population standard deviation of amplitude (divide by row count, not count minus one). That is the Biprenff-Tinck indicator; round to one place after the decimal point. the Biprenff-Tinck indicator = 7.8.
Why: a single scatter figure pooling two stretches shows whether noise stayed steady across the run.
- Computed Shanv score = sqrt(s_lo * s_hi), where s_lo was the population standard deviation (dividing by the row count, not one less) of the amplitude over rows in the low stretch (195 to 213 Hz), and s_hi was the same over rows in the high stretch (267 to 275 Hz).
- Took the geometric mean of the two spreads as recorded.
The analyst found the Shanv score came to 8.5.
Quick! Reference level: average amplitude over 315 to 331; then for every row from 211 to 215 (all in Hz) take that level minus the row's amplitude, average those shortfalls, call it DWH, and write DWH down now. 12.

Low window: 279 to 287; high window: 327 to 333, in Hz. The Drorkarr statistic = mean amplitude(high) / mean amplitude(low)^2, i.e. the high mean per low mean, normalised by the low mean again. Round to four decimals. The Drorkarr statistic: 0.0034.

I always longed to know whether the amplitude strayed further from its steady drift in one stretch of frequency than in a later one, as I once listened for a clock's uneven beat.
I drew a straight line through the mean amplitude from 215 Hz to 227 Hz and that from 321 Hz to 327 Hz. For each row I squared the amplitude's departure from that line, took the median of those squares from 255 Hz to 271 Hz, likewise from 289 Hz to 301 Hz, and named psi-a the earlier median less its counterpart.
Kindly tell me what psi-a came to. 560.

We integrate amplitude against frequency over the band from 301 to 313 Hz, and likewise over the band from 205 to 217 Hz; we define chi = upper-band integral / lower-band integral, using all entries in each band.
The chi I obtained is 1.025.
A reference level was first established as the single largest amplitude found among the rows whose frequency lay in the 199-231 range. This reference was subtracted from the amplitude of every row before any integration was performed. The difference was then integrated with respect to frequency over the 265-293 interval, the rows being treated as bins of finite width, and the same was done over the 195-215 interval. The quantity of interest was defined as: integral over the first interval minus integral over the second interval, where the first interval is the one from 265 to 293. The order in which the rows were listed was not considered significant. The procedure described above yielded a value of 31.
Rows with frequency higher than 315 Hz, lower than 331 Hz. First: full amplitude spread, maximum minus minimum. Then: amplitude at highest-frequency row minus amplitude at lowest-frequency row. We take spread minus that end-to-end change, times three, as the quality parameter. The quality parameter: 49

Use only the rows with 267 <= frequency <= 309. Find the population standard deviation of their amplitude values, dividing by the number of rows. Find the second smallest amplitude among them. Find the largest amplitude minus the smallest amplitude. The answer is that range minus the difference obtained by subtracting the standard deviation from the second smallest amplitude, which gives -250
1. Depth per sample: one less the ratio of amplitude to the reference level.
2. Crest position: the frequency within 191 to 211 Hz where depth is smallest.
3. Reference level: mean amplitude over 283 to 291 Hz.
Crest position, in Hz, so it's 208.0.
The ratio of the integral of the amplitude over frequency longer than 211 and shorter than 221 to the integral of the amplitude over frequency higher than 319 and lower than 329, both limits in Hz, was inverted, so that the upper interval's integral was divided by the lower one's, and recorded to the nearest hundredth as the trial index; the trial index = 1.03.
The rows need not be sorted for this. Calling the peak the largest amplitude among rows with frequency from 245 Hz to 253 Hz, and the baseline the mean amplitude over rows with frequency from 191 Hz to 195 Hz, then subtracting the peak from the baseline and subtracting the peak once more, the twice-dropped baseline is -390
